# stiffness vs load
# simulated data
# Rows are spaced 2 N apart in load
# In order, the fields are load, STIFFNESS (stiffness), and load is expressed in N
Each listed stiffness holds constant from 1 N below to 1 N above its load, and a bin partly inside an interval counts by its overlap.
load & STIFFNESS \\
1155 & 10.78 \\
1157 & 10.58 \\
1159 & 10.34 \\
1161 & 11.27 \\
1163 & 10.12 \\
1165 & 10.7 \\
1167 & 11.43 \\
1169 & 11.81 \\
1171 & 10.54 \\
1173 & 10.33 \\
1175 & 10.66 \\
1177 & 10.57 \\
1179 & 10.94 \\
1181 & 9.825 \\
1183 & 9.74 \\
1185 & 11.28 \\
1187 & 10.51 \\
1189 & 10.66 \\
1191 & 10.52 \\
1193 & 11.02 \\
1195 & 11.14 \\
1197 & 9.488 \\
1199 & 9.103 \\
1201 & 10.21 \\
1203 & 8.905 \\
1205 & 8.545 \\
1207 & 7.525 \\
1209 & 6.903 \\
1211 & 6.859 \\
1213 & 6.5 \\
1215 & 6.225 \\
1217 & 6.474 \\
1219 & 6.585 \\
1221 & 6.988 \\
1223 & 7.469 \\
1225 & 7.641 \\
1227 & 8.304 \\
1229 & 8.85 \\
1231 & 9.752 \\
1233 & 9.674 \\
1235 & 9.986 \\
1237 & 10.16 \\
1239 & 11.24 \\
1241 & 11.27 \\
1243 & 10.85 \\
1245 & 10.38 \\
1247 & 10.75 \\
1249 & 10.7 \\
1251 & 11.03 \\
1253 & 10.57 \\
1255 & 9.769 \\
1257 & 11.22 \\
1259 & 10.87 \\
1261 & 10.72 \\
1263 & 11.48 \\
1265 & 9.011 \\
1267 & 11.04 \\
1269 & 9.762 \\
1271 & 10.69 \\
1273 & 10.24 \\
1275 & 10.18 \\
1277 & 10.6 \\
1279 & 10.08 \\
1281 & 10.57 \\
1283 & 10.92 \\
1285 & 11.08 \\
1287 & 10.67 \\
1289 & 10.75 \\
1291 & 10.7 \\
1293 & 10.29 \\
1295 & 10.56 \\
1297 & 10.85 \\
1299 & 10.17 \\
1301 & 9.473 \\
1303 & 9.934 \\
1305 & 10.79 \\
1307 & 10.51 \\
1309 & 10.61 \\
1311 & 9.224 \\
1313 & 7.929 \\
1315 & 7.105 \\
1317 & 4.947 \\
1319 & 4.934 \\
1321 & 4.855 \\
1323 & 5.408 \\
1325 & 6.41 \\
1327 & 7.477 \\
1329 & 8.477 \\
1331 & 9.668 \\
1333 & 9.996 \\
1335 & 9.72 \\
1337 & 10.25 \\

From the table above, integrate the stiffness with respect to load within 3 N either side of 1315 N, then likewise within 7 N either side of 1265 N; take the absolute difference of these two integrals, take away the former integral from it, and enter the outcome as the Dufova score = 67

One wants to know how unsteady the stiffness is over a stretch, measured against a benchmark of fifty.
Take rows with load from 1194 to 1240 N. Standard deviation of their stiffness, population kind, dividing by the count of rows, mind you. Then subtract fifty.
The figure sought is -48.5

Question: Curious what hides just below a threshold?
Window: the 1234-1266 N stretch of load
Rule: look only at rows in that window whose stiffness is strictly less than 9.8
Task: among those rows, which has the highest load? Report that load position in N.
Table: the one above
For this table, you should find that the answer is 1265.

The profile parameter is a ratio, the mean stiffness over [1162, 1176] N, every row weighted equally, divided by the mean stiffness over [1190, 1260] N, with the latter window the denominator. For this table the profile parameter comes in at 1.17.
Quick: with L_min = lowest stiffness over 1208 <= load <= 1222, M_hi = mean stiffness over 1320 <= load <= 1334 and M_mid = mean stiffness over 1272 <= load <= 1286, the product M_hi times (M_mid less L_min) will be 32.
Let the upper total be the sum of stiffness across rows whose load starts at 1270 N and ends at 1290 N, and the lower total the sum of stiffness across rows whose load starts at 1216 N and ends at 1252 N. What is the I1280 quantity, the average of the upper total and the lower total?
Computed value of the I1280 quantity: 137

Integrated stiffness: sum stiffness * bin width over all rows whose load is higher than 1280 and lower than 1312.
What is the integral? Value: 334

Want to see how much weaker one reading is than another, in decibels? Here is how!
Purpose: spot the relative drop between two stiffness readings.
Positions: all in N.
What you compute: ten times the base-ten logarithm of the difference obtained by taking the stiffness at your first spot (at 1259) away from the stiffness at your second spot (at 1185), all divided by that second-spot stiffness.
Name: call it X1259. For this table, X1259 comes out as -14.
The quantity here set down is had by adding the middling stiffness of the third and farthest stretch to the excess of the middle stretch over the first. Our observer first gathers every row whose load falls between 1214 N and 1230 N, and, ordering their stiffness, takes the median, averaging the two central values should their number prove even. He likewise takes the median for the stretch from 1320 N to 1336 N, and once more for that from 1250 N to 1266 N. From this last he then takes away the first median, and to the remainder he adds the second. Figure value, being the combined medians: 12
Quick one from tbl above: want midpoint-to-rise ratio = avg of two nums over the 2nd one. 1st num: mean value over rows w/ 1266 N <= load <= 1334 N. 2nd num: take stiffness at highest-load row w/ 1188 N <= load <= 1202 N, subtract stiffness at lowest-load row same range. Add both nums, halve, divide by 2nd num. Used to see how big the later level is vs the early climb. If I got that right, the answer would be -10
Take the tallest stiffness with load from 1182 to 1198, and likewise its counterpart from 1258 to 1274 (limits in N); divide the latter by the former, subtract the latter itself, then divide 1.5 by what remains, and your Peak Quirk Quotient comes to -0.143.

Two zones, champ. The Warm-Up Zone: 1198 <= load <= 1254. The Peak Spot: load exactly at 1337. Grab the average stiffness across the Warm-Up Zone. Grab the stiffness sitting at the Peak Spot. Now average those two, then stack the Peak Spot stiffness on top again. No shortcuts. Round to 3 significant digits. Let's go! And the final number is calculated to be 19.8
